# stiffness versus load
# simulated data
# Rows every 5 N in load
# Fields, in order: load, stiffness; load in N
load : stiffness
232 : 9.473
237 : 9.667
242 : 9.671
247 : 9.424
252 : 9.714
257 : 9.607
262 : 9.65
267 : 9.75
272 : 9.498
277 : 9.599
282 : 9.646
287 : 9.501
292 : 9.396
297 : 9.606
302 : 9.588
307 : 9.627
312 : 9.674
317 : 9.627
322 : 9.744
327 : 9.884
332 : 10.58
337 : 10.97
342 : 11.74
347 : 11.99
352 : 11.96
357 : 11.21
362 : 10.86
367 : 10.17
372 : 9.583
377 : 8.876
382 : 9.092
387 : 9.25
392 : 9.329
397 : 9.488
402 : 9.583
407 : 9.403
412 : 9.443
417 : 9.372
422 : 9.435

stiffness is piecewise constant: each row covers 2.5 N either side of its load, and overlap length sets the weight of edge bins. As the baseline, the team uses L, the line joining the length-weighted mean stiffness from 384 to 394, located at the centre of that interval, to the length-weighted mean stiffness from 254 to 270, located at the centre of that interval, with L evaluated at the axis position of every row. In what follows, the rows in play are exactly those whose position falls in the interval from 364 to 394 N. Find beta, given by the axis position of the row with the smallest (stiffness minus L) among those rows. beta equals 377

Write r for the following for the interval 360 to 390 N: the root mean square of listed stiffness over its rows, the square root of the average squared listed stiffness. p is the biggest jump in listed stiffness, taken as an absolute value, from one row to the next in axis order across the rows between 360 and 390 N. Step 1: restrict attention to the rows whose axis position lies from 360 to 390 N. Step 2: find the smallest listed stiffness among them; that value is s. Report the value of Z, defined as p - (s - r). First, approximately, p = 0.71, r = 9.7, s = 8.876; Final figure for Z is 1.5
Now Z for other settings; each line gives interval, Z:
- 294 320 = 0.1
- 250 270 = 0.2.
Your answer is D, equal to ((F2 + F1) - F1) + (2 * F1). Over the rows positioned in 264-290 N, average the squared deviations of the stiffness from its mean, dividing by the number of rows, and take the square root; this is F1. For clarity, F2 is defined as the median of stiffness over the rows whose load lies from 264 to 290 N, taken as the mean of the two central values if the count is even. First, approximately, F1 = 0.09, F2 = 9.6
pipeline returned 9.8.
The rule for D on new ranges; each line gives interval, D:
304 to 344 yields 11.3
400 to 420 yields 9.6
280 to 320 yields 9.8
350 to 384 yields 12.3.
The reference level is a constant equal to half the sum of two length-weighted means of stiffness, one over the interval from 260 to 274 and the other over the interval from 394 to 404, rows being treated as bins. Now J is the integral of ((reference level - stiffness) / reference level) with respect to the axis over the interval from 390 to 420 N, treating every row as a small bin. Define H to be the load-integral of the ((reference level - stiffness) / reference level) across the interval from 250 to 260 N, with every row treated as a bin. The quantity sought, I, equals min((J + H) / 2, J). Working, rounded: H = -0.1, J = 0.4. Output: 0.2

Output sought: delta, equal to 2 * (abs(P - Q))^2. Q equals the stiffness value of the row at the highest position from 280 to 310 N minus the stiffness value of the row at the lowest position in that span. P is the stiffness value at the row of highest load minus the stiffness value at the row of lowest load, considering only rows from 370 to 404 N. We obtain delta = 0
